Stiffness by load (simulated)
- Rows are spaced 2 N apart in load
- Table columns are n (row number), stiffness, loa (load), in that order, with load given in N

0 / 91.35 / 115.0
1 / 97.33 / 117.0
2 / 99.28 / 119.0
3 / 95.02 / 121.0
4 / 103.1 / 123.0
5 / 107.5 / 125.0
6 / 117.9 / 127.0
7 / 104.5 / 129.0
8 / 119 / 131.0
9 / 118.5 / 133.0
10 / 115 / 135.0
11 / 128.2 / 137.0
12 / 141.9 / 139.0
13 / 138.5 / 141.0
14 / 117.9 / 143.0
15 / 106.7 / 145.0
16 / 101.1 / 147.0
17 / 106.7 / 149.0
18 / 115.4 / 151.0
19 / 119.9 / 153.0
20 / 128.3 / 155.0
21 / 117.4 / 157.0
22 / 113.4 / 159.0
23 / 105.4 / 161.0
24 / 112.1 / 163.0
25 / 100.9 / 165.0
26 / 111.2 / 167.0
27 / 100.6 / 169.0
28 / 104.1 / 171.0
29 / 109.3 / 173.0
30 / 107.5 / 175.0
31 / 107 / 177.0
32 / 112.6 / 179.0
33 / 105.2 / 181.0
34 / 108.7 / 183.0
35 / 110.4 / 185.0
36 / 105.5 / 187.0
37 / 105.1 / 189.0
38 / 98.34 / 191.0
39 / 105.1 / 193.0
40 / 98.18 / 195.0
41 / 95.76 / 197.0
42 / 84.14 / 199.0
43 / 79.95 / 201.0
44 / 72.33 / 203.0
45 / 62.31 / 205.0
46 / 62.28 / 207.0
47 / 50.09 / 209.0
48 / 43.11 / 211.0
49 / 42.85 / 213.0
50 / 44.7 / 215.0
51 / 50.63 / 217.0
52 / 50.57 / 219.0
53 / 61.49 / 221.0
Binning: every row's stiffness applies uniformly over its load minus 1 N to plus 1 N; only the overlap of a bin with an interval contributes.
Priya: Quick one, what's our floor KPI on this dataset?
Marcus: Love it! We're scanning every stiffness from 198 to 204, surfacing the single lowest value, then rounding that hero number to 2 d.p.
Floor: 72.33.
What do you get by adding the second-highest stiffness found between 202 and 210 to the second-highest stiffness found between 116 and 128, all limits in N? 170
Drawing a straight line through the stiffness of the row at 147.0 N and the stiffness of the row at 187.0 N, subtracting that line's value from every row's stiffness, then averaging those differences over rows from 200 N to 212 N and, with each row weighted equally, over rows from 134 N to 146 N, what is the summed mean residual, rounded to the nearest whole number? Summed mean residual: -22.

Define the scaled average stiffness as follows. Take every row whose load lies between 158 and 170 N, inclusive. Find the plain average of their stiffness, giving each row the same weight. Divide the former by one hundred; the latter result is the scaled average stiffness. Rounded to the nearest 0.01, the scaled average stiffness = 1.07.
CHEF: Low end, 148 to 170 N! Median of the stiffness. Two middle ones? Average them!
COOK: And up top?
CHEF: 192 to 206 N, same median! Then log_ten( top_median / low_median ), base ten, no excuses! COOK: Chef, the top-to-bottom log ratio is -0.12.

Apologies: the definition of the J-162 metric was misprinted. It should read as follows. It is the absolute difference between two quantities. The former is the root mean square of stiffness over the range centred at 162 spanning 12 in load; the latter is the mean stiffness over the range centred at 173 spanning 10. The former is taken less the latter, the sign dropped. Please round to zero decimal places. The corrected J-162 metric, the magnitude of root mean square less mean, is 4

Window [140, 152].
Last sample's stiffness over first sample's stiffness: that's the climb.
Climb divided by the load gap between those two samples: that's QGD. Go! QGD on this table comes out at -2.3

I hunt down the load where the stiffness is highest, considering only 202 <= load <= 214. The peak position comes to 203.0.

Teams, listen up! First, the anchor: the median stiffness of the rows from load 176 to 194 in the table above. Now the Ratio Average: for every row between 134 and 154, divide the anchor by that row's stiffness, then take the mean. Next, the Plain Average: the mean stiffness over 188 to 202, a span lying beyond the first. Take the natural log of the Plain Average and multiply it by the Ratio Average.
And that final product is 4.08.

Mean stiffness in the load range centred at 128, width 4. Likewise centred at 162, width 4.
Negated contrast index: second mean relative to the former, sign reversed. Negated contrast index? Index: -0.98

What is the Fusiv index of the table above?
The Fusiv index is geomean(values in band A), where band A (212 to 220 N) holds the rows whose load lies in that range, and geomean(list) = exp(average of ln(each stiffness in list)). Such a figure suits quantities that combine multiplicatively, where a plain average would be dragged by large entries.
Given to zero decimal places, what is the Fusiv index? 47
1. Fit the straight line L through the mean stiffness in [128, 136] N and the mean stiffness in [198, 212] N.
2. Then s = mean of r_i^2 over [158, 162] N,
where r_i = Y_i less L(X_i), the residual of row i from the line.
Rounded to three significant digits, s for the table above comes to 209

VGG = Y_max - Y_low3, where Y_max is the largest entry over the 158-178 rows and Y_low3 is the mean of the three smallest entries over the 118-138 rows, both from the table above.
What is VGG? 14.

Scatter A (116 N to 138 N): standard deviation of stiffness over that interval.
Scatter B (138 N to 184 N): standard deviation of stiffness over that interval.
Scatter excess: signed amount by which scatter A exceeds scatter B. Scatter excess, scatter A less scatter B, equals 0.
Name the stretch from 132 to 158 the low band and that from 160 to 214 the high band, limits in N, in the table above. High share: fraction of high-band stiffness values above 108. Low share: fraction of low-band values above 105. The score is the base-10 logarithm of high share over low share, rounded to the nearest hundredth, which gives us -0.62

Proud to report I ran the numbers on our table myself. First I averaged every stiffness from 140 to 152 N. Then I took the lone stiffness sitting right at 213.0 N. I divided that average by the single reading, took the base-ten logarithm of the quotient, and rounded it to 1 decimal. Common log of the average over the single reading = 0.4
